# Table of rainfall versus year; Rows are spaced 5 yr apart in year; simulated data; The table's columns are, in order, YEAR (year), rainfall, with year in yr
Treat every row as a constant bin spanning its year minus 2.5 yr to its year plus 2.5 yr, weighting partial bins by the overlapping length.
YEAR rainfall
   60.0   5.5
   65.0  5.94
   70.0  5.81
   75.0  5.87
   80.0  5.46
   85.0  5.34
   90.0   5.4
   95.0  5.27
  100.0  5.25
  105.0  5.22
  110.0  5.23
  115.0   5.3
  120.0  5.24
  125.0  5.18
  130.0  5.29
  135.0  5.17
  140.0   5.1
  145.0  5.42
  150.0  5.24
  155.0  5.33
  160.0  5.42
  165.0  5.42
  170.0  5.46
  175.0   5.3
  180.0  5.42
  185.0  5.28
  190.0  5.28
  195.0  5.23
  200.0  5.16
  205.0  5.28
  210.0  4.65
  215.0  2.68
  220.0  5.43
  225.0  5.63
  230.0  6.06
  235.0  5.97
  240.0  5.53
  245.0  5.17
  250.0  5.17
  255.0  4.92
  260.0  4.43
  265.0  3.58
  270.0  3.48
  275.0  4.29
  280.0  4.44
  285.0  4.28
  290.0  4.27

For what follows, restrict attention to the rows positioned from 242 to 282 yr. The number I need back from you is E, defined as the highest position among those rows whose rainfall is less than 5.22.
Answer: 280.0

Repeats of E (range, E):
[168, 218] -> 215.0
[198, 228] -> 215.0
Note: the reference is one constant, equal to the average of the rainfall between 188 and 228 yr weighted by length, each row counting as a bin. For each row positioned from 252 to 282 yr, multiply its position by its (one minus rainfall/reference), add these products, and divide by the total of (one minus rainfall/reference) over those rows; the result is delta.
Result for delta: 269.2 yr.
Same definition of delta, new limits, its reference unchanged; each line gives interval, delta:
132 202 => 167.7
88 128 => 106.1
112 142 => 125.9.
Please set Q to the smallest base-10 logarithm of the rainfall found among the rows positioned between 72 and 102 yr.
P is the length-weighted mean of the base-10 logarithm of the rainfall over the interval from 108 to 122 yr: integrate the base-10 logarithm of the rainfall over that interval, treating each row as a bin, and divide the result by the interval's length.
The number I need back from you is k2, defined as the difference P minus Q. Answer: 0.001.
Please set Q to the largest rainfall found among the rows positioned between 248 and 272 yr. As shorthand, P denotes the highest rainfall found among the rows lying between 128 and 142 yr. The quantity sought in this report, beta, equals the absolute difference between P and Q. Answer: 0.12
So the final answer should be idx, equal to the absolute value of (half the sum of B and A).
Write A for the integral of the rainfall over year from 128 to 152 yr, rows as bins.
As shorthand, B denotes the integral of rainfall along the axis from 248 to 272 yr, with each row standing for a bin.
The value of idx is 115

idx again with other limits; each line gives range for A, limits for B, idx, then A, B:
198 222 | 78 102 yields 119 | 111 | 128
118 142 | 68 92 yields 129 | 125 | 134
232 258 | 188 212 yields 131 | 139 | 123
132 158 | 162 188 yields 138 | 137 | 140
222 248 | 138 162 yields 137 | 147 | 127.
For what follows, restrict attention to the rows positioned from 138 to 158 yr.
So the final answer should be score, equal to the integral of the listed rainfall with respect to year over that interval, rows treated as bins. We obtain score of 106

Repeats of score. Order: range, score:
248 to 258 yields 50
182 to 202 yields 105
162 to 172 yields 54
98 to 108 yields 52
